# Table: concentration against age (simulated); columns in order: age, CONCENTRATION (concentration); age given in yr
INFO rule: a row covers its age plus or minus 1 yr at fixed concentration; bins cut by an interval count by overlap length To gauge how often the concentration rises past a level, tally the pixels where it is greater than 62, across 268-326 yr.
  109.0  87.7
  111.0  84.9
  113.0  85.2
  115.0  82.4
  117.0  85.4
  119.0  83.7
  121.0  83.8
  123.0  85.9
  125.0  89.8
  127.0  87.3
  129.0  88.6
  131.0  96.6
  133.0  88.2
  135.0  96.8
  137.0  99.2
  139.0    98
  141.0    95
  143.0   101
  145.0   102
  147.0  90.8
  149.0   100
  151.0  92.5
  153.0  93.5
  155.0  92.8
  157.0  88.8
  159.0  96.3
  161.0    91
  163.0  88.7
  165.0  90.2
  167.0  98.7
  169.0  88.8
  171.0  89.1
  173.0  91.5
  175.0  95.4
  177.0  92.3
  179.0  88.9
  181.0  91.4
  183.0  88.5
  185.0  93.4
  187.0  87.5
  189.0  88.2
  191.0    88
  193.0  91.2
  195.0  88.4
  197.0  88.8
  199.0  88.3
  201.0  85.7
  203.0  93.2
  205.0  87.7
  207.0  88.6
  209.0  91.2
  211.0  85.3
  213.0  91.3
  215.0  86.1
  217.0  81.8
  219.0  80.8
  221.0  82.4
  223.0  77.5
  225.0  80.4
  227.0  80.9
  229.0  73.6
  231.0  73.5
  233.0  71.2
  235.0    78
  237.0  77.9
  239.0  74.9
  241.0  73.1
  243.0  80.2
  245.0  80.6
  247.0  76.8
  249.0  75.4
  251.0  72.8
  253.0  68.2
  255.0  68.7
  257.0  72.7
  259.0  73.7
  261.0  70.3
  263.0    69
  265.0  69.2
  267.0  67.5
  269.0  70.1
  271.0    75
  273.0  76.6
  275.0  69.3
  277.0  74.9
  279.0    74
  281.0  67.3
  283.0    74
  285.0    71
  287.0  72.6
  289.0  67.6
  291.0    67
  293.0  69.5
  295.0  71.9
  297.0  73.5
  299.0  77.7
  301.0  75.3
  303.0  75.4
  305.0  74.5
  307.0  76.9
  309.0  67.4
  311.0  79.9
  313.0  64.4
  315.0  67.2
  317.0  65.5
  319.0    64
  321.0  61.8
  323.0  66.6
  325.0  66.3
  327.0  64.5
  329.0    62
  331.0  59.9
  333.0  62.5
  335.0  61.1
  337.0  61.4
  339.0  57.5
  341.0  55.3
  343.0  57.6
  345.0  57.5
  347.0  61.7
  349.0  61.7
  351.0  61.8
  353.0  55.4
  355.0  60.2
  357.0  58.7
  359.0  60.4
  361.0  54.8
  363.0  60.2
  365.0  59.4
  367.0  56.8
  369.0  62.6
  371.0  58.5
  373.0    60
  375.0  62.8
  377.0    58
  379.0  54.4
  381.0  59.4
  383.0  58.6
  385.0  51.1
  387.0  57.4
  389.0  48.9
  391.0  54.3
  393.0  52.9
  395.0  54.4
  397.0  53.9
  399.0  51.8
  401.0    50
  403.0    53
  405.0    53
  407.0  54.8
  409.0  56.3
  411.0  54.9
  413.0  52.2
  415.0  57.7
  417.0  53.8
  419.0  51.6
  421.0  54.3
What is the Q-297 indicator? 28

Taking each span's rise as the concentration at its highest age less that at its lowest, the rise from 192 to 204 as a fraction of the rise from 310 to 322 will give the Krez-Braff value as 0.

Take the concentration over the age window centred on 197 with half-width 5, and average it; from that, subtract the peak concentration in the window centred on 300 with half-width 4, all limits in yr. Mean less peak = 11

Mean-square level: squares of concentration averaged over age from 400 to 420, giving 2892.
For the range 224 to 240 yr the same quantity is 5833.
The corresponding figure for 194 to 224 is 7495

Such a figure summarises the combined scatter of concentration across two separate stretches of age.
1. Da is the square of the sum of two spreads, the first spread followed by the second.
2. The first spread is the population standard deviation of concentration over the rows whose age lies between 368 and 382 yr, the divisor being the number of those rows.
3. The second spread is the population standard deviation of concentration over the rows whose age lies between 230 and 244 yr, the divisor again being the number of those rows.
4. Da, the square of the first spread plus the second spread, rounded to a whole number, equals 32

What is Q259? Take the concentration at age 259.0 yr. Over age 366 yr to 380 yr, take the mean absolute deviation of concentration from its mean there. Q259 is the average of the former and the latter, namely 38.0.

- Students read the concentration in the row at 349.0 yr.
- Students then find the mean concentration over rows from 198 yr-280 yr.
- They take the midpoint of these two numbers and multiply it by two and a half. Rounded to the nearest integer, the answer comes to 174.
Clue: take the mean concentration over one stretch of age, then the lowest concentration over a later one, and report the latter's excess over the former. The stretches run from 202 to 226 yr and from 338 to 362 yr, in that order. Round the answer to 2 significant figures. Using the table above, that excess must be -31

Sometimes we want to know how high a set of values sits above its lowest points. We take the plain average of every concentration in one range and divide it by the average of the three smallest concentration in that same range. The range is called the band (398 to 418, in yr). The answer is 1.047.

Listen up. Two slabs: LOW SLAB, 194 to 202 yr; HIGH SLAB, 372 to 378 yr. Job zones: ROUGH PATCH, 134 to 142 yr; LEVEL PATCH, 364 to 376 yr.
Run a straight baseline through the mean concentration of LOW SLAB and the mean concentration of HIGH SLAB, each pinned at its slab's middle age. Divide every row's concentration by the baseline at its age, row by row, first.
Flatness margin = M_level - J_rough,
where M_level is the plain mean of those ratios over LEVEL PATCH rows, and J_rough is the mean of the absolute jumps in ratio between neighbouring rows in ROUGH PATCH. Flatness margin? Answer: 0.96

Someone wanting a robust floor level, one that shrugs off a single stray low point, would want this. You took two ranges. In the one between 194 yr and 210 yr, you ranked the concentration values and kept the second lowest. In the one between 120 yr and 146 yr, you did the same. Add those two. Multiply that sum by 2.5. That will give 434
